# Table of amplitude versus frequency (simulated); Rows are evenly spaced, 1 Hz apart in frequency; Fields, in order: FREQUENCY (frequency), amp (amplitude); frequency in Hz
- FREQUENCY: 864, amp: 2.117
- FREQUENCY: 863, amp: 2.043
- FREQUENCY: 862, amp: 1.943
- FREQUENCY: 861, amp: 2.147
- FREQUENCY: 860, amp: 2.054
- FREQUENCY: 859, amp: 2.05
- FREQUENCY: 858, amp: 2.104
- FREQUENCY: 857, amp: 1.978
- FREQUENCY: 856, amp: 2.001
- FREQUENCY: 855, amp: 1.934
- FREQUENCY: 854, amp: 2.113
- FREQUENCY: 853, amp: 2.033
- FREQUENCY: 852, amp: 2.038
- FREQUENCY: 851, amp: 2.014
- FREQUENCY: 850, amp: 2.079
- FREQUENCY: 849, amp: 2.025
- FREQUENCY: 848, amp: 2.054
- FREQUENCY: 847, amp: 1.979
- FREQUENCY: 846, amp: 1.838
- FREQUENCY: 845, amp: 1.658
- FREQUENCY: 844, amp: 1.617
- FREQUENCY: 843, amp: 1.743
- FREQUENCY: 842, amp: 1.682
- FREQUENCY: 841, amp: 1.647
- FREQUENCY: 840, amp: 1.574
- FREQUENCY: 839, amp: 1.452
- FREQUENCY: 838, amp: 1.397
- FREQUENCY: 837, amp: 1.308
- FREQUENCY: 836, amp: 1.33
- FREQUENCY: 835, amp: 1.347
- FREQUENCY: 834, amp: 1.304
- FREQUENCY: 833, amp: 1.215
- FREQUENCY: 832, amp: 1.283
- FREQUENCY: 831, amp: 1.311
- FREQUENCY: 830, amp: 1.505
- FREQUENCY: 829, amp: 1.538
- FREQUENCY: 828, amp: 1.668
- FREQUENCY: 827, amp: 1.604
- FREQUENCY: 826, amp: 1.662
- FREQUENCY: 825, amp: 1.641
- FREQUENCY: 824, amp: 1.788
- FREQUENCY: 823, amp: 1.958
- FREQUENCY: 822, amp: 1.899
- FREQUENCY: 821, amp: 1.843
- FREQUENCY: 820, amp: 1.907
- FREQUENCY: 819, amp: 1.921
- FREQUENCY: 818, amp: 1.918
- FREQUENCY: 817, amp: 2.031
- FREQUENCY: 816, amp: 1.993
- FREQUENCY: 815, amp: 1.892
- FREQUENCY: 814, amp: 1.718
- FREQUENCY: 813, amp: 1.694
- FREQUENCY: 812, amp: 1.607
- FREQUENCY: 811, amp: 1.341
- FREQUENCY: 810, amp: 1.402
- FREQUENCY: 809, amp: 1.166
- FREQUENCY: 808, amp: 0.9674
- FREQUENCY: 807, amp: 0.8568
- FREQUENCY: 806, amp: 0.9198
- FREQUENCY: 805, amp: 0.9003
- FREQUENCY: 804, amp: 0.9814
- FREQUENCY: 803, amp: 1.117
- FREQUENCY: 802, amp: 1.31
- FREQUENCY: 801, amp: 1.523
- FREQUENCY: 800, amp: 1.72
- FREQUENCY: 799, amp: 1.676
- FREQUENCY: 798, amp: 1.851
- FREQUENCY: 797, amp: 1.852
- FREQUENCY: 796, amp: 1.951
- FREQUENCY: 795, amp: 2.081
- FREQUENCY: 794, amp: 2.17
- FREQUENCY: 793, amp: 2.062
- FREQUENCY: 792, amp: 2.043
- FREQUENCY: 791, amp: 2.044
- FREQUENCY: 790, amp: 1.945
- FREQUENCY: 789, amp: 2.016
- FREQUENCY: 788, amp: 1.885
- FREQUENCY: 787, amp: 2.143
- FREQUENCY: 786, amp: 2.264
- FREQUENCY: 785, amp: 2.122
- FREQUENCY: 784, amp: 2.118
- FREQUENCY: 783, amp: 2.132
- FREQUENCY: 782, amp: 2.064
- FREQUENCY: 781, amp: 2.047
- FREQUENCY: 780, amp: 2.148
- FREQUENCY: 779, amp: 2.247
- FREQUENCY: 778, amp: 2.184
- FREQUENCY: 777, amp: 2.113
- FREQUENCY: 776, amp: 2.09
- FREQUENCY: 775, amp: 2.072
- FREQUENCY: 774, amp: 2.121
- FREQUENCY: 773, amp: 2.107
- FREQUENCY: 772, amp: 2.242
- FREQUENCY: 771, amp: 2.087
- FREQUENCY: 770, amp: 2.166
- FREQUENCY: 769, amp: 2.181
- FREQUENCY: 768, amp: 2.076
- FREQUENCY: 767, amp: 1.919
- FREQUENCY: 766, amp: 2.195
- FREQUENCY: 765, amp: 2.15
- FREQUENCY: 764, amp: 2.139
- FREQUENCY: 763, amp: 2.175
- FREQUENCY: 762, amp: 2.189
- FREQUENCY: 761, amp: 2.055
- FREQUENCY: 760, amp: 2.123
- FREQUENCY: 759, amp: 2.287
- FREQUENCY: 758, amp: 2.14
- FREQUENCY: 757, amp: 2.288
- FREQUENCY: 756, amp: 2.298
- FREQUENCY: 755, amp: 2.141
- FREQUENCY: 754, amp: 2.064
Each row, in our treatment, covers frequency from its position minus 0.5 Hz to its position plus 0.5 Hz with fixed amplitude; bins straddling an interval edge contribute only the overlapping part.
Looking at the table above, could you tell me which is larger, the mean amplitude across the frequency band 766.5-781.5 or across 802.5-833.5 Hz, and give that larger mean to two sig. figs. 2.1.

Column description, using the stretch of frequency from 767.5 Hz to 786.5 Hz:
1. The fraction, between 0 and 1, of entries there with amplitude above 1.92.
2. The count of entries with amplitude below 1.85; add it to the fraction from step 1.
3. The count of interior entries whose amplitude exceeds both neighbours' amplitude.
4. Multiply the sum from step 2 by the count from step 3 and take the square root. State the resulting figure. 2.24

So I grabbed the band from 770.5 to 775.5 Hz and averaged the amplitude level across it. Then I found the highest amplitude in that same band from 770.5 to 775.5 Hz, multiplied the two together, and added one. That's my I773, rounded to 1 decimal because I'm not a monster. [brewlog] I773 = 5.8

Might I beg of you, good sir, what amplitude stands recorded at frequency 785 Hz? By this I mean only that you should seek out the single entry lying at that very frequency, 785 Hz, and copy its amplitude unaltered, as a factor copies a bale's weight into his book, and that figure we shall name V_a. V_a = 2.122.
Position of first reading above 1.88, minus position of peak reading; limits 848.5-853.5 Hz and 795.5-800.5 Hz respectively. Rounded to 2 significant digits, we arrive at 53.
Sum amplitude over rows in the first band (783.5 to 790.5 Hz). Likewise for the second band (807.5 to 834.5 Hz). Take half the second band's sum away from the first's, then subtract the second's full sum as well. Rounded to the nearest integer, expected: -51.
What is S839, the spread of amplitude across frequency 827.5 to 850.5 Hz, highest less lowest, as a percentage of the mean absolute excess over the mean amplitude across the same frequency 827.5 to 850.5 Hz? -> 396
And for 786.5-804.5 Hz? 434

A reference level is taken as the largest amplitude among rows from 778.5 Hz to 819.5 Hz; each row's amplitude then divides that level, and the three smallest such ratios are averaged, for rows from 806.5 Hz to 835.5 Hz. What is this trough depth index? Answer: 1.14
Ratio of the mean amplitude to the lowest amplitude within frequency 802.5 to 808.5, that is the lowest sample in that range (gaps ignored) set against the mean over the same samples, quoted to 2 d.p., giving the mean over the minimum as 1.12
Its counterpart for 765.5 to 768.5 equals 1.08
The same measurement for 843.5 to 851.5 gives 1.18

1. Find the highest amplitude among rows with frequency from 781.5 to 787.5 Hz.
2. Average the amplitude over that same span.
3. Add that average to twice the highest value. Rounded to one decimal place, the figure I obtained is 6.7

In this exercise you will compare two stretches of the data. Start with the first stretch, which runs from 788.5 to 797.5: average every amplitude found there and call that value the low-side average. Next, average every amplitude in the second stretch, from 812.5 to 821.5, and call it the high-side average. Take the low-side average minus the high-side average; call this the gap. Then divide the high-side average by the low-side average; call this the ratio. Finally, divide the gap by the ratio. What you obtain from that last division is 0.15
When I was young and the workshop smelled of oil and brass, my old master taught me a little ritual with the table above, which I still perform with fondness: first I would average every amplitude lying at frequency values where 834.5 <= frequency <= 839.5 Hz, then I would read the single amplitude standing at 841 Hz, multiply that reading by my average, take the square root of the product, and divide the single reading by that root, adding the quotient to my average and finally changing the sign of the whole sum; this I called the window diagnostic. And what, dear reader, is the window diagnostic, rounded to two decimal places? -2.46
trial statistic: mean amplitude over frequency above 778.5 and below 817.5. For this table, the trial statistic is 1.74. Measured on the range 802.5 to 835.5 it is 1.51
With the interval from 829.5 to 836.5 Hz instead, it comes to 1.33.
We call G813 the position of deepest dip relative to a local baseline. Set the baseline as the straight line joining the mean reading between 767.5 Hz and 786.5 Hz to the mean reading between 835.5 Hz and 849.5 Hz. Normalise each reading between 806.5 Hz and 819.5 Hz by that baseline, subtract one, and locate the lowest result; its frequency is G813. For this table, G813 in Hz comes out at 807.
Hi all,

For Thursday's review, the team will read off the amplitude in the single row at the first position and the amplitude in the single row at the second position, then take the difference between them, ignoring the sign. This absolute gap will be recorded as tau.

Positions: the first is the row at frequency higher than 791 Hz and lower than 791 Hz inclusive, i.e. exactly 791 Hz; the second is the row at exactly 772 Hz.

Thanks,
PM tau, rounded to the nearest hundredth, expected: 0.20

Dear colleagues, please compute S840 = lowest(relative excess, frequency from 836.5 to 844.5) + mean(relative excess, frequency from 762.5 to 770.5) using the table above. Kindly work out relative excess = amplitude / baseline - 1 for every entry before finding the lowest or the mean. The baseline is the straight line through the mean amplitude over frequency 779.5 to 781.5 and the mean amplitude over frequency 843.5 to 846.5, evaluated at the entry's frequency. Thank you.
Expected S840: -0.280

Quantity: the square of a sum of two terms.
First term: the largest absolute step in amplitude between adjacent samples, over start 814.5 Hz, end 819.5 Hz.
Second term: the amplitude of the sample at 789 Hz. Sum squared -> 4.5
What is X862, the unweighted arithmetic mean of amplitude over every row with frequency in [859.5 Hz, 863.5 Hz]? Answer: 2.05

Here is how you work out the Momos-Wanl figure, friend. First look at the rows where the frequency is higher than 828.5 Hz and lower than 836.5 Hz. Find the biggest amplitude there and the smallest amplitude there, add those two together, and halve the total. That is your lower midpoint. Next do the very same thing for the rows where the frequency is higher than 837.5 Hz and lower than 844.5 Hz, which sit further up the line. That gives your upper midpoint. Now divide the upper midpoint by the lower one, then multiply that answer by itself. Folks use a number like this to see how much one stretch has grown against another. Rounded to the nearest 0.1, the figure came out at 1.3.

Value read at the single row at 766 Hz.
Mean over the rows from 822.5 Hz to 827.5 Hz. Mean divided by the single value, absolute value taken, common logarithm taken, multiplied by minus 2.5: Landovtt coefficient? 0.26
